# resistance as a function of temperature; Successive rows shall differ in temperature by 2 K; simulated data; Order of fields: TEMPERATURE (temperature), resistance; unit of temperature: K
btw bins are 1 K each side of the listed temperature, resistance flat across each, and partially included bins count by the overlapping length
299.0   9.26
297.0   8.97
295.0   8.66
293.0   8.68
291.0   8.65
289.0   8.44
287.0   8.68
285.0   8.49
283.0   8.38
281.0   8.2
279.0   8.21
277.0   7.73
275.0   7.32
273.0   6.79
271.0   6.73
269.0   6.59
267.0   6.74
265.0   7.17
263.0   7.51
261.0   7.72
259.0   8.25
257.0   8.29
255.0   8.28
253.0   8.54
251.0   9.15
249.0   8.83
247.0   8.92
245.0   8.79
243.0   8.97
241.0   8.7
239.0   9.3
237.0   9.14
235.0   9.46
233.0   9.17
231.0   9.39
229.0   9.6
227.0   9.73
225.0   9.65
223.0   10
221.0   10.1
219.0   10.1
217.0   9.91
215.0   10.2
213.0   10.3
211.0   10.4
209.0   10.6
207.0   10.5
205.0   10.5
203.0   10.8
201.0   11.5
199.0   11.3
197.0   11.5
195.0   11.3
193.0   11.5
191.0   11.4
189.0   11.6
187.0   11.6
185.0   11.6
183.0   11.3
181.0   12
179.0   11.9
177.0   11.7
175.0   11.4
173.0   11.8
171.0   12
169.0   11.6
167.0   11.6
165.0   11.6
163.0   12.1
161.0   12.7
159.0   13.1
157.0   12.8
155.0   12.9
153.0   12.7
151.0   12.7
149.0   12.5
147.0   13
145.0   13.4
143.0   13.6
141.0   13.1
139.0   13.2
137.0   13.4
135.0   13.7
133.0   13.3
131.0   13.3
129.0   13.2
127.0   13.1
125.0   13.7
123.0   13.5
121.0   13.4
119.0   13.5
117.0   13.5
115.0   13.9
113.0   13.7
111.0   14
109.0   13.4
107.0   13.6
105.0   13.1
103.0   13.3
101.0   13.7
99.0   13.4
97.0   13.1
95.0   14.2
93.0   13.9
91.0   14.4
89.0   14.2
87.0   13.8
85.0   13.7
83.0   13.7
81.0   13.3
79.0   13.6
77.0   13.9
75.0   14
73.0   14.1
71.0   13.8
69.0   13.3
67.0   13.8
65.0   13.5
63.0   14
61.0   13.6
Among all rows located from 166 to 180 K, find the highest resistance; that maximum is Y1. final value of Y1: 12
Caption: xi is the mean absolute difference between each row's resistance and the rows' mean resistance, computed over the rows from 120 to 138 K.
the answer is 0.16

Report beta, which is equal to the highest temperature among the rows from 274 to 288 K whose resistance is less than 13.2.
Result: 287.0 K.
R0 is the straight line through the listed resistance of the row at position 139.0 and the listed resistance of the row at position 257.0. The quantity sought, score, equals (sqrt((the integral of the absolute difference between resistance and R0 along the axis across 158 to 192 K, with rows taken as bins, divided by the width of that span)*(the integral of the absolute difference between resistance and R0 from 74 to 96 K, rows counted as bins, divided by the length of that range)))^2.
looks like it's 0.52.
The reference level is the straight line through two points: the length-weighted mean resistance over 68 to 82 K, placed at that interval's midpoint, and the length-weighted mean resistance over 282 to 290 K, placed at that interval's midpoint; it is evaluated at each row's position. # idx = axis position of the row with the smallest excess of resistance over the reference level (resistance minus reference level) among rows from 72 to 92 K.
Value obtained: 81.0 K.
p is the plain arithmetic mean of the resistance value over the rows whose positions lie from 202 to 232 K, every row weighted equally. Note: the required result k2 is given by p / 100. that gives 0.101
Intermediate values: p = 10.1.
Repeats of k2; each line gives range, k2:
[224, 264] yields 0.089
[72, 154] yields 0.135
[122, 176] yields 0.128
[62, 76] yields 0.138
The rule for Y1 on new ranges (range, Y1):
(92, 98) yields 14.2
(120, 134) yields 13.7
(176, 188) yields 12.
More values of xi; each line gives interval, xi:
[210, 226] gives 0.17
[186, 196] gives 0.10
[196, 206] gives 0.38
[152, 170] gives 0.55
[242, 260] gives 0.29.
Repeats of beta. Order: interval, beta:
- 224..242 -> 241.0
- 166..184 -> 183.0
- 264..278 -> 277.0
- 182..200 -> 199.0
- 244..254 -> 253.0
